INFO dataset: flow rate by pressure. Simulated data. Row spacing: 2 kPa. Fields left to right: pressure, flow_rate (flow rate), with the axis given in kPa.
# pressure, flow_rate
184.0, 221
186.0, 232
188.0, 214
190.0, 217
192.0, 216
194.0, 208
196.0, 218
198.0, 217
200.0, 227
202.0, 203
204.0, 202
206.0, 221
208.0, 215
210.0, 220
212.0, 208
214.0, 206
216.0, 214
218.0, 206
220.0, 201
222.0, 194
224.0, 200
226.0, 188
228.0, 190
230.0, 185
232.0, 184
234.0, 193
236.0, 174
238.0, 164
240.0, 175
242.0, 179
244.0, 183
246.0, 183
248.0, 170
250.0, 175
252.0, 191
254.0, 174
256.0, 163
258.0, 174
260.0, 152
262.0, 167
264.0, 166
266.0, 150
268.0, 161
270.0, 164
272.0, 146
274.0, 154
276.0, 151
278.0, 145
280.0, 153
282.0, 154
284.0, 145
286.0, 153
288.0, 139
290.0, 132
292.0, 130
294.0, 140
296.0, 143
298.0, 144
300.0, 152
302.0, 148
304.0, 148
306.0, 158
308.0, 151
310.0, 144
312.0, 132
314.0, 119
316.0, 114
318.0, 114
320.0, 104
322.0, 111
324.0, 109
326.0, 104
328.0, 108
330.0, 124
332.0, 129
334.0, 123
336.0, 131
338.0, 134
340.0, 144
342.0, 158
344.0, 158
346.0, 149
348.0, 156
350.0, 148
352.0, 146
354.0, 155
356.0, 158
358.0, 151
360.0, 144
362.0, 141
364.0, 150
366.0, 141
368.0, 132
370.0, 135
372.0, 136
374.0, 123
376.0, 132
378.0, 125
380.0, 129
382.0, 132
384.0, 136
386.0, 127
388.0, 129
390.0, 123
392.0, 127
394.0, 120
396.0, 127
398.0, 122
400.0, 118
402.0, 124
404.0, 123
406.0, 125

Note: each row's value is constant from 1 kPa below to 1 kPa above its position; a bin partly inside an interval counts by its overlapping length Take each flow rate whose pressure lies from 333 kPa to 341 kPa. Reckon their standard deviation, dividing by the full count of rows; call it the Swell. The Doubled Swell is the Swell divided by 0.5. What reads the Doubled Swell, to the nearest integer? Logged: 15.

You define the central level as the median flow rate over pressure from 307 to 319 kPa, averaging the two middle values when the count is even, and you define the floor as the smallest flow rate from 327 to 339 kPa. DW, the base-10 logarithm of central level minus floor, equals 1.24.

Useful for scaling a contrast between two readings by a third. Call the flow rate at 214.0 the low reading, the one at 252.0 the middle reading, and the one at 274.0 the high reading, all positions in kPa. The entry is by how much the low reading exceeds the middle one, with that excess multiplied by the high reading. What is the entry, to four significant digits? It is 2310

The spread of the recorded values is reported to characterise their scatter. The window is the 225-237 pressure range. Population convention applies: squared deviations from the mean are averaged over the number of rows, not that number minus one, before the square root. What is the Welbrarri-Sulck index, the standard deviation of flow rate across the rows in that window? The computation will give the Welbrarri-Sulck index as 6.0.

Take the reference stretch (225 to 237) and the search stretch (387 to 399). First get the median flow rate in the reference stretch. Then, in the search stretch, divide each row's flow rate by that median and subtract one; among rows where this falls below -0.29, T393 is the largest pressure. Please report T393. 398.0 kPa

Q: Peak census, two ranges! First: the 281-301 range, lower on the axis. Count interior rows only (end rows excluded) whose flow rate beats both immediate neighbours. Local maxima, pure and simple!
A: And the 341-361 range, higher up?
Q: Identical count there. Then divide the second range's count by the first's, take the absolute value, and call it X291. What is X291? 2.0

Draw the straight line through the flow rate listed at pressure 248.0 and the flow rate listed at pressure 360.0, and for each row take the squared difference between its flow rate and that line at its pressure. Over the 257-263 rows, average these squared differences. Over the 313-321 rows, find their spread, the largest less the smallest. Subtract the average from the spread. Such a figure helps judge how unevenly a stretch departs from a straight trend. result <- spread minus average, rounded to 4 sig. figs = 1066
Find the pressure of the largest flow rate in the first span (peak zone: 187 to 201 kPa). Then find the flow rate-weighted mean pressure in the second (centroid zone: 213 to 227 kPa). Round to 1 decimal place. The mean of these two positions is 209.9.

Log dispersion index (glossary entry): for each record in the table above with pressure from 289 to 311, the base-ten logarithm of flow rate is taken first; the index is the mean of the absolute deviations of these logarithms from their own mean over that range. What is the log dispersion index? 0.0188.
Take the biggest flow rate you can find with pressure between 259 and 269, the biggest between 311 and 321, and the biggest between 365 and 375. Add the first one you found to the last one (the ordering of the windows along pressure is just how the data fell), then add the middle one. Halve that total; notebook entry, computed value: 220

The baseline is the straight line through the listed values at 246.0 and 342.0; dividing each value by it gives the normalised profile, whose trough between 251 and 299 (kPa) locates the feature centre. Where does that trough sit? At 292.0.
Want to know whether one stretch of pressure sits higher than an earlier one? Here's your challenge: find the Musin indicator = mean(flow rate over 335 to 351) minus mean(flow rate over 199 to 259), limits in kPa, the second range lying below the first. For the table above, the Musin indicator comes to -45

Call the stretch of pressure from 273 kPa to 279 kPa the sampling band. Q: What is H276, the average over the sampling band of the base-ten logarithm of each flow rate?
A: 2.176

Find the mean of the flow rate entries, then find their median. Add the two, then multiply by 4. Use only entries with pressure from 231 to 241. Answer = 1412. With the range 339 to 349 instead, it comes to 1236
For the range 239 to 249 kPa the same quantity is 1428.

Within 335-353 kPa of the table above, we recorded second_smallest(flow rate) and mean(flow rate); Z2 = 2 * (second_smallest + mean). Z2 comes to 562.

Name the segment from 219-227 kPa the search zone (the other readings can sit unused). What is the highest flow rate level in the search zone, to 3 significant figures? 201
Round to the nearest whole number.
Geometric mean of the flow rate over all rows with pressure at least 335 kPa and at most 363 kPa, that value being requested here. 148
